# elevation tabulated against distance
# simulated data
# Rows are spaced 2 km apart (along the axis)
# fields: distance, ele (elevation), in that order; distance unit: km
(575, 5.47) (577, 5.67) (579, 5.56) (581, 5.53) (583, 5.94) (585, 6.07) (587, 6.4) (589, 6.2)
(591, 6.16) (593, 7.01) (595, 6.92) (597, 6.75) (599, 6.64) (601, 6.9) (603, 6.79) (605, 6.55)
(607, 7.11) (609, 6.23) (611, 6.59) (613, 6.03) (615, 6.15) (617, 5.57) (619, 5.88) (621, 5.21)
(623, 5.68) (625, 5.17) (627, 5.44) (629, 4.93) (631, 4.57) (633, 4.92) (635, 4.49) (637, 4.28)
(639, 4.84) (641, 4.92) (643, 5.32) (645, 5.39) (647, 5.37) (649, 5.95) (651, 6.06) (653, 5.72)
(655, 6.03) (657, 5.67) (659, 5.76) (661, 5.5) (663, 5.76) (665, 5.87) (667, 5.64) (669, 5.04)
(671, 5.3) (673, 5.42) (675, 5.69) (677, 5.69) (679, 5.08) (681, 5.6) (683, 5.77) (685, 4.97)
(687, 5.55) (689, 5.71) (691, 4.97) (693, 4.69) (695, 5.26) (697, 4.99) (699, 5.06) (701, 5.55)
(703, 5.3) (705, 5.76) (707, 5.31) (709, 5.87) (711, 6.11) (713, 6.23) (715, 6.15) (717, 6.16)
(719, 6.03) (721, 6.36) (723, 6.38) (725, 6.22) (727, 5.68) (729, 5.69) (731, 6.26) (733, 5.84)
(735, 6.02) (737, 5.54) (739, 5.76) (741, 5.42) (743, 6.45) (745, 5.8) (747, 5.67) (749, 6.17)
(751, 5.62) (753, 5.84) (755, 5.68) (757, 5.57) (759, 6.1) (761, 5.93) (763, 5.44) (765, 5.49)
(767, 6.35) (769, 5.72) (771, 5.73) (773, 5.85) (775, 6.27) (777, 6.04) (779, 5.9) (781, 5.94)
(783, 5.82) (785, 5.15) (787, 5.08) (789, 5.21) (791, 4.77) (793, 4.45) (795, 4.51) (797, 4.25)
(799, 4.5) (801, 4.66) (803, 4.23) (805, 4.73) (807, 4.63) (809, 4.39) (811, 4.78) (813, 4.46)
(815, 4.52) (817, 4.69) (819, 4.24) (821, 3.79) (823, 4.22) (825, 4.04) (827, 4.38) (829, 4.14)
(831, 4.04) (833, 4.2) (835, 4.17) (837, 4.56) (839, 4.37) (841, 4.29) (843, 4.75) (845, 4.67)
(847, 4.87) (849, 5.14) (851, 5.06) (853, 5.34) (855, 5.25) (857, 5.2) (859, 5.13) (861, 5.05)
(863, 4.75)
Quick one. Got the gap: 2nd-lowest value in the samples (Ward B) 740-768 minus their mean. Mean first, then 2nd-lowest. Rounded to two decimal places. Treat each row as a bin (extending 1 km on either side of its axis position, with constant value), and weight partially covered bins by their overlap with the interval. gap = -0.38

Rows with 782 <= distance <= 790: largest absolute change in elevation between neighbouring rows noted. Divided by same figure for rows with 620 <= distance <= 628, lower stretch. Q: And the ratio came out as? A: 1.3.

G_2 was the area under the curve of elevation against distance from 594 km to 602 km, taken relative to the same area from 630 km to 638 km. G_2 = 1.49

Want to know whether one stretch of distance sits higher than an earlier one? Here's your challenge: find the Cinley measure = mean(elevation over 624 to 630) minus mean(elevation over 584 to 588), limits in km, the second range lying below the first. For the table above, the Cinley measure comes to -1.1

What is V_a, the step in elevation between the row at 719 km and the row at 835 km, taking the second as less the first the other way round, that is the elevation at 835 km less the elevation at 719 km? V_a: -1.9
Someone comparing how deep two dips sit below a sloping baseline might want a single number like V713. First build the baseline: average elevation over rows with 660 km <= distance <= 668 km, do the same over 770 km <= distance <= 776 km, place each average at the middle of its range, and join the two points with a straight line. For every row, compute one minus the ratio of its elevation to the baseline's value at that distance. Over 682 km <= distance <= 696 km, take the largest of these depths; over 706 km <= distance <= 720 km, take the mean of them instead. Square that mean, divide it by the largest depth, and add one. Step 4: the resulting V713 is 1.00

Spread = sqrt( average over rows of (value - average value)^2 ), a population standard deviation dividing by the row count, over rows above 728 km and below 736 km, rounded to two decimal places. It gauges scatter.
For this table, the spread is 0.21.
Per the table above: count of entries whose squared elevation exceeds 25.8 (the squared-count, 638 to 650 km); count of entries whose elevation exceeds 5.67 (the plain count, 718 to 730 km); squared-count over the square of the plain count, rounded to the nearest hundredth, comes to 0.11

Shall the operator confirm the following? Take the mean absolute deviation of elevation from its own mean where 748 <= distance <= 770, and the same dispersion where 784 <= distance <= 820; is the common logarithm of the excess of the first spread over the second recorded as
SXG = -1.9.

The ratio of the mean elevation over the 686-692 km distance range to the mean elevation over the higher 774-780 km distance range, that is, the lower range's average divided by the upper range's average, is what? 0.89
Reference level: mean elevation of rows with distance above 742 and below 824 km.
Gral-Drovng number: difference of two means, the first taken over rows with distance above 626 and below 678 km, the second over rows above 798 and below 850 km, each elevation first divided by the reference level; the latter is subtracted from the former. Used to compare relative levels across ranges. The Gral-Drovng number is 0.18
